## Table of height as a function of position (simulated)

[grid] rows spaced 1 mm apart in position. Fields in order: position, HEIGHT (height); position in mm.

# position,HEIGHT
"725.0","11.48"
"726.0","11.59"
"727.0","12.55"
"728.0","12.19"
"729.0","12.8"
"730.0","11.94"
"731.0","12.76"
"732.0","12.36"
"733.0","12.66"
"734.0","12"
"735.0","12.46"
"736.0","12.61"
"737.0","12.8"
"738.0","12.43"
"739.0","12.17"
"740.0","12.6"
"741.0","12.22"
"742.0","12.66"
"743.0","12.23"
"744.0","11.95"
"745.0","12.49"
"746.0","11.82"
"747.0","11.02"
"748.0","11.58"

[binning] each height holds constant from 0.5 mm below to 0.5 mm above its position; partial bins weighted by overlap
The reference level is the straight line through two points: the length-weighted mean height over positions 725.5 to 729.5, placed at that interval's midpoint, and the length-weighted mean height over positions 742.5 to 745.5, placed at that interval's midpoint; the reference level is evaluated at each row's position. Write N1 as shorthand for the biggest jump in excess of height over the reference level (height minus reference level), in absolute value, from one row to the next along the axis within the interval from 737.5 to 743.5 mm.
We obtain 0.4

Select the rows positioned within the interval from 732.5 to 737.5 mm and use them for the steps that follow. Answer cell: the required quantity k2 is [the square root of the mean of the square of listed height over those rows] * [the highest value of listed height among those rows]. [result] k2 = 160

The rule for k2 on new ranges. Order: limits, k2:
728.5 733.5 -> 160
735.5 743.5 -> 160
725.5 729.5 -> 157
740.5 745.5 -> 156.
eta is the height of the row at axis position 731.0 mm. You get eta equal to 12.76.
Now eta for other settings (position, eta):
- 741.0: 12.22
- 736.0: 12.61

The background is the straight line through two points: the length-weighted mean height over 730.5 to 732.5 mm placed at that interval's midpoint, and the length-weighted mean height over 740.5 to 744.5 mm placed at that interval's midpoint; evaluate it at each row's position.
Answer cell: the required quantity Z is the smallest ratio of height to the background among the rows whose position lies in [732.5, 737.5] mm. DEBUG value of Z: 0.961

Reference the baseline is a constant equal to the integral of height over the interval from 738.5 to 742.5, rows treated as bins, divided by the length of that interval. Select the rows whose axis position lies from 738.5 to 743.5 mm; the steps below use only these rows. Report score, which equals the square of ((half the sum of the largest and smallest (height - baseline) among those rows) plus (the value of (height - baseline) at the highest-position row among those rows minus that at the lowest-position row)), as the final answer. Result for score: 0.00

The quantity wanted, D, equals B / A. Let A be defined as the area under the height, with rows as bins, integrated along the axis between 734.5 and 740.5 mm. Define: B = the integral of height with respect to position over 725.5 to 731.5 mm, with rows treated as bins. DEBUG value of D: 0.983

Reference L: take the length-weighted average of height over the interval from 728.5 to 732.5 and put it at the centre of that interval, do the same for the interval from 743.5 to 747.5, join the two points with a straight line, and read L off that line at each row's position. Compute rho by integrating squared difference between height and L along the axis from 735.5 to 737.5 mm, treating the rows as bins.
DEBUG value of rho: 0.52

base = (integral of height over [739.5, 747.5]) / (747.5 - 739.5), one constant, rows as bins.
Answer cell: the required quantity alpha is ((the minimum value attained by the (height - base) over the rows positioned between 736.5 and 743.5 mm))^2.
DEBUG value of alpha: 0.00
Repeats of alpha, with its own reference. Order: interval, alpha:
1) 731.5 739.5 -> 0.02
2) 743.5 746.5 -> 0.09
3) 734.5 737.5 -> 0.11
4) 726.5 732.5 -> 0.03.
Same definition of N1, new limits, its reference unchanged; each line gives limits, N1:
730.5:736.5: 0.7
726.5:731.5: 0.9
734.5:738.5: 0.4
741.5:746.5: 0.7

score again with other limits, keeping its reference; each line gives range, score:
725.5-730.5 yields 0.02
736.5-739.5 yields 0.31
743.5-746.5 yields 0.15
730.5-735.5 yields 0.11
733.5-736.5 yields 0.25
